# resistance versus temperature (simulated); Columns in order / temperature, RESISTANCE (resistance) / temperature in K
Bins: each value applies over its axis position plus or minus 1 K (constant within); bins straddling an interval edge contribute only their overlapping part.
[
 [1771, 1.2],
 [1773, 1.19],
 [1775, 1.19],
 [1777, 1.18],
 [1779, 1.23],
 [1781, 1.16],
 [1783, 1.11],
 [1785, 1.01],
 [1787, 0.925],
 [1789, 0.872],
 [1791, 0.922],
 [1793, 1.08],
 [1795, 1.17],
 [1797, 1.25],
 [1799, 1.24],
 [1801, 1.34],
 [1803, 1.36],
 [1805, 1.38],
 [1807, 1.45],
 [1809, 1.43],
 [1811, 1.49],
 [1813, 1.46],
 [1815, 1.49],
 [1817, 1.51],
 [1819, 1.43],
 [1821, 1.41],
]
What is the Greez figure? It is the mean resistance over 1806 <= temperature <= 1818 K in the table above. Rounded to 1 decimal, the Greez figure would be 1.5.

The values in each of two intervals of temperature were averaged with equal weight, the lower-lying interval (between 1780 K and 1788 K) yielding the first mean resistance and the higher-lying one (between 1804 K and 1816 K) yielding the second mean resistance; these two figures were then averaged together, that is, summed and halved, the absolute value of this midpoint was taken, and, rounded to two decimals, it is 1.25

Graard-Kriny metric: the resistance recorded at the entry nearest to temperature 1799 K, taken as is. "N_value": 1.24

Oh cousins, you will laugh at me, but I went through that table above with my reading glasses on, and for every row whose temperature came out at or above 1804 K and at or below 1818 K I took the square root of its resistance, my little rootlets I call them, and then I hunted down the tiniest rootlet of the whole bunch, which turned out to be 1.17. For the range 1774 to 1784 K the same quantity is 1.05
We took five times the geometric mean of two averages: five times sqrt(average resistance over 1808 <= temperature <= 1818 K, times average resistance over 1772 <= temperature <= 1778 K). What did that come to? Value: 6.6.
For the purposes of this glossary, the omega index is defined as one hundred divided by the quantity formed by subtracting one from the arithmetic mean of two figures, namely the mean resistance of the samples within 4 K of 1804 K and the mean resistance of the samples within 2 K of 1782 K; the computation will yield 386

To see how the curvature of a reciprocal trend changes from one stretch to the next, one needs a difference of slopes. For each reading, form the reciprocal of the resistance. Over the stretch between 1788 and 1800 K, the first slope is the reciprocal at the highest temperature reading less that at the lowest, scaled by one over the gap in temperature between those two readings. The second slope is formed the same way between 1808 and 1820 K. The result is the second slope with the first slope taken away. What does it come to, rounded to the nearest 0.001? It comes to 0.034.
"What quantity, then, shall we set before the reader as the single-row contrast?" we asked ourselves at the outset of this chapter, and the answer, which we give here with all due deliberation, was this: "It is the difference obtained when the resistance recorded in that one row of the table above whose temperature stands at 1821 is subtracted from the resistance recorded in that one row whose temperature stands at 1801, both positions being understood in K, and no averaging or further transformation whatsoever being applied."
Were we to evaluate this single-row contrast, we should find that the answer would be -0.1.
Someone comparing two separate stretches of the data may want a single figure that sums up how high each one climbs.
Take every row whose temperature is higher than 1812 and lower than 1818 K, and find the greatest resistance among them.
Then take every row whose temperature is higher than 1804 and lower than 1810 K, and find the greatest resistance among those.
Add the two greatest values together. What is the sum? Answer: 2.96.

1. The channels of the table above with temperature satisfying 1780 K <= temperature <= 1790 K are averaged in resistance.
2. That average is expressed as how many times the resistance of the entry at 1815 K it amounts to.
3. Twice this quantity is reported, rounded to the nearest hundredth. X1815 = 1.36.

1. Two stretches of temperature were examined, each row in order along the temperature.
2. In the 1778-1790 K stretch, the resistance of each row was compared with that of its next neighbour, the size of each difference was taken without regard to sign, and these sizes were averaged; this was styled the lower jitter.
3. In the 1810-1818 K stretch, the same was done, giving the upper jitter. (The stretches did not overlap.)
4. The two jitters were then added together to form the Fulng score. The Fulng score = 0.098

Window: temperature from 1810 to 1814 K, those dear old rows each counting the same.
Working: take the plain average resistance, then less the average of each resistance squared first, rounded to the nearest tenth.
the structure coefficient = -0.7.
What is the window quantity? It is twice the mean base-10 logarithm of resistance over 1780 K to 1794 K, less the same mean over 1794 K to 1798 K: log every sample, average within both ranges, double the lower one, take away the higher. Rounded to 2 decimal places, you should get -0.08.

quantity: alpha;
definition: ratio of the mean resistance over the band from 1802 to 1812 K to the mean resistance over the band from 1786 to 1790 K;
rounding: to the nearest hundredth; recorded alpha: 1.58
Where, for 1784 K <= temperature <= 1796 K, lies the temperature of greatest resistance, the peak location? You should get 1795 K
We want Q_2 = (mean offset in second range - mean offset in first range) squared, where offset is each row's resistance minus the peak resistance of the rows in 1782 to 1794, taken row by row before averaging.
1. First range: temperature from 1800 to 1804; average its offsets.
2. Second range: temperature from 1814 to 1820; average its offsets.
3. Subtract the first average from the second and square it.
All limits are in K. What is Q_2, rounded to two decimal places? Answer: 0.02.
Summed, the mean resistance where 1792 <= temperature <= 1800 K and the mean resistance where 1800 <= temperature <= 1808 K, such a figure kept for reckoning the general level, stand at 2.6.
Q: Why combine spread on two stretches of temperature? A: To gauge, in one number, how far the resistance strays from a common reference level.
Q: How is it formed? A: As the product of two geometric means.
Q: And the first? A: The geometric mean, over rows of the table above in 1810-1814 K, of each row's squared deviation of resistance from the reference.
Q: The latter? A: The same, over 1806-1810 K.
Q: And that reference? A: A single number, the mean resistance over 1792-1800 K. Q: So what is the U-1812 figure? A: 0.0054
